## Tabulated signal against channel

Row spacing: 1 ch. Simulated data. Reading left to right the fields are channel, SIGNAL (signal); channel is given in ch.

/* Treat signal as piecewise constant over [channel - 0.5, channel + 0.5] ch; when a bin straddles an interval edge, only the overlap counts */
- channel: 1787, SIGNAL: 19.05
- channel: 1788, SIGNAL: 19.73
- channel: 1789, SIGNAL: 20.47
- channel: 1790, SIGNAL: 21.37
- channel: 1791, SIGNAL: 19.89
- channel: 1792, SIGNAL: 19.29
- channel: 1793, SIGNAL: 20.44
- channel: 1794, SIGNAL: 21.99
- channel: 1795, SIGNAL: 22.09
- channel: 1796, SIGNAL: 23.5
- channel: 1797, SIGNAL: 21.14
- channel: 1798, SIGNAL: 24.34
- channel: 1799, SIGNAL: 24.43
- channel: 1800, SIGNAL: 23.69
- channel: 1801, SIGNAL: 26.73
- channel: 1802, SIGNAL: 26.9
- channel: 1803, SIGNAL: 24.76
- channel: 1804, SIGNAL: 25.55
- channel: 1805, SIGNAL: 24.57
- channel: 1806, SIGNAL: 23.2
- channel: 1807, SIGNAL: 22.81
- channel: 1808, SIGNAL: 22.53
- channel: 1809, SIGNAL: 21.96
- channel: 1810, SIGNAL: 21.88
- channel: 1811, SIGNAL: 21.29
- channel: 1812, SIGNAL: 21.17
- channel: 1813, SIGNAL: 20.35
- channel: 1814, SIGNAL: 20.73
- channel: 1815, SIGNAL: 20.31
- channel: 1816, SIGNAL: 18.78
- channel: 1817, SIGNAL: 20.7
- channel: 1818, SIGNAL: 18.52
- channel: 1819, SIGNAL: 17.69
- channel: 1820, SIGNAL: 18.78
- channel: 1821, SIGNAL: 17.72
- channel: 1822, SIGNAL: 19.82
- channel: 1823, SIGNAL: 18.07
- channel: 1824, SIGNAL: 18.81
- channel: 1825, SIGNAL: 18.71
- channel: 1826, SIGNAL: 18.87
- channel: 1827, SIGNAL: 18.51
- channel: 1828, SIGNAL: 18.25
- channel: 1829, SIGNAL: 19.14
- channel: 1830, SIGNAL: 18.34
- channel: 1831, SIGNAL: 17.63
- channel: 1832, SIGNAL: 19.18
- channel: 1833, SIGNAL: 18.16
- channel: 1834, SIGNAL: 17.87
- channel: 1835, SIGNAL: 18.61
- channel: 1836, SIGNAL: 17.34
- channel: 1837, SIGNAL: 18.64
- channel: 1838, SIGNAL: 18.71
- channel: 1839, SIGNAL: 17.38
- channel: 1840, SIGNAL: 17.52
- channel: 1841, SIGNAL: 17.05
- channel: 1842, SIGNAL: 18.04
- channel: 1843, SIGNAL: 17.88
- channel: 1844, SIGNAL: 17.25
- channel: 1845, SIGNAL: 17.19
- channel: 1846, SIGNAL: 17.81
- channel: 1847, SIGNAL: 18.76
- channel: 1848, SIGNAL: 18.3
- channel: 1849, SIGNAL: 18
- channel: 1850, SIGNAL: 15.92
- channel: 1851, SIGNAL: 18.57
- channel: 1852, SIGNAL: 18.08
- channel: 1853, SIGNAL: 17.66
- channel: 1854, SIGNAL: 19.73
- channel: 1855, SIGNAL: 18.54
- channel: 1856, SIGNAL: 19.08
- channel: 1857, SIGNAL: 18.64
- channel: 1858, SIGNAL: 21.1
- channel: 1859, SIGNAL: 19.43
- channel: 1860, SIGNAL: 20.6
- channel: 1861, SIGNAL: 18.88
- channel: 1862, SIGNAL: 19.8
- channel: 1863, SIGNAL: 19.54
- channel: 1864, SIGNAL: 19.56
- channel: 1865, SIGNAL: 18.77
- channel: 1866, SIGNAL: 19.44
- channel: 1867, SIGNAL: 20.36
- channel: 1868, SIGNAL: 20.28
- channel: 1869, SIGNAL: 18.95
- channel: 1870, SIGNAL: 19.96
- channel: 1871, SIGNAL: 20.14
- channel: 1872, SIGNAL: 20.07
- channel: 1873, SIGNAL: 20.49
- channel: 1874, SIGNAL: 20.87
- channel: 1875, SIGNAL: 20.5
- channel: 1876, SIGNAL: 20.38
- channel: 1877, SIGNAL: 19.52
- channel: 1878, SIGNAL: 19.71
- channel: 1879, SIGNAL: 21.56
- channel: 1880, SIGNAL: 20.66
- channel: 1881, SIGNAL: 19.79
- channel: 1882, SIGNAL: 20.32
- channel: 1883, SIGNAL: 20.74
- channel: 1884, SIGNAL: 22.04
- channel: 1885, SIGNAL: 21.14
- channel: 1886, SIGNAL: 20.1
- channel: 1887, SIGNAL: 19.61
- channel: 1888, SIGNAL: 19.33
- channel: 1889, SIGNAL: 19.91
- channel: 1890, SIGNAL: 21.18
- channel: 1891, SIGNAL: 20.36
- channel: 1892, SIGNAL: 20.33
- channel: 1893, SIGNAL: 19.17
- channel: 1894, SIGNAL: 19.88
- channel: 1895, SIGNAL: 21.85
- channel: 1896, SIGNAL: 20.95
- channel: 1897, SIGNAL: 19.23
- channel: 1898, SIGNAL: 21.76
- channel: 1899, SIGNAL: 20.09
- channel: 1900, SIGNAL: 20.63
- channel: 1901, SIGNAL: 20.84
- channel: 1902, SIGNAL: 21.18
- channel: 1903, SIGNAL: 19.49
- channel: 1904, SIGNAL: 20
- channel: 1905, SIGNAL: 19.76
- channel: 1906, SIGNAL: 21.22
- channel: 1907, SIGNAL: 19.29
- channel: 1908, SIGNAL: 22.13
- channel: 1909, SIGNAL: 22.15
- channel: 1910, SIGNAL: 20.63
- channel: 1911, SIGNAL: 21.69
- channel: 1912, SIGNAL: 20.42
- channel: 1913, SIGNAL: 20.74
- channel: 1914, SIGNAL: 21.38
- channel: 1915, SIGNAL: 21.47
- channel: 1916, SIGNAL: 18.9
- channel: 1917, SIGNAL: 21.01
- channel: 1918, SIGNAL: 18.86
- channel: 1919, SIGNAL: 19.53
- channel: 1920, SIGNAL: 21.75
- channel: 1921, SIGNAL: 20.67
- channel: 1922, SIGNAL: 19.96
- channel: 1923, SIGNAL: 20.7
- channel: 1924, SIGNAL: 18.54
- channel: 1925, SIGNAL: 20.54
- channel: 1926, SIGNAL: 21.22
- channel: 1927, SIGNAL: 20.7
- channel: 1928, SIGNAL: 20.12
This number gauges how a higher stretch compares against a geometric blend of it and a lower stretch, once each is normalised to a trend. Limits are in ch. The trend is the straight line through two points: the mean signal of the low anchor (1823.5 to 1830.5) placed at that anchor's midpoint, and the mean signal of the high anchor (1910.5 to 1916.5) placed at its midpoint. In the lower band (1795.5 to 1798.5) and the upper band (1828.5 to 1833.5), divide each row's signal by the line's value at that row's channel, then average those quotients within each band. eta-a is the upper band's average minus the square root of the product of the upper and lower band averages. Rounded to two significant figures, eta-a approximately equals -0.14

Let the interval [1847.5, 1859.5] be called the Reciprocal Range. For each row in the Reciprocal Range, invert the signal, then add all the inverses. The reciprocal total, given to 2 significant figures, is 0.65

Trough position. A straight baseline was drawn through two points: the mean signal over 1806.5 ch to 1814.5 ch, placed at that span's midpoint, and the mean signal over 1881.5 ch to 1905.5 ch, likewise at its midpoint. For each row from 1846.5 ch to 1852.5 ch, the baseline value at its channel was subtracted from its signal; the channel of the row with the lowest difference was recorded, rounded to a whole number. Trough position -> 1850 ch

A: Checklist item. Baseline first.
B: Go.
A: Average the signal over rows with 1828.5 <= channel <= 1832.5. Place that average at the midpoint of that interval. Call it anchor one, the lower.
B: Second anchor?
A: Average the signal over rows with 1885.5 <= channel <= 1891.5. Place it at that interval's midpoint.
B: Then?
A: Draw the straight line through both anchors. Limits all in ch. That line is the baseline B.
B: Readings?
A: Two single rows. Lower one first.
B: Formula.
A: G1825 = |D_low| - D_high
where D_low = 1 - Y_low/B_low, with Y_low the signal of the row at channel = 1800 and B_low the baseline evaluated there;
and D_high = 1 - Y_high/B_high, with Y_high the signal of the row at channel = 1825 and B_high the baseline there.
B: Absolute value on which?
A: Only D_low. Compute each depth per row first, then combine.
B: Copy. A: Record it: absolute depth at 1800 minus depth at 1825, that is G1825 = 0.35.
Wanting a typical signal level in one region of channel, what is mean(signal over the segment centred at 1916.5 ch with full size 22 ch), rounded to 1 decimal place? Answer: 20.6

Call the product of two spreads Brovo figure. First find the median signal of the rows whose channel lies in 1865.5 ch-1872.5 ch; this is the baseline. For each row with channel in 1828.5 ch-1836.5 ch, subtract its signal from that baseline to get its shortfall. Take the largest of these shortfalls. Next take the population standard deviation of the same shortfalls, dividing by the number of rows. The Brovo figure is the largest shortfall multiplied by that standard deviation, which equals 1.7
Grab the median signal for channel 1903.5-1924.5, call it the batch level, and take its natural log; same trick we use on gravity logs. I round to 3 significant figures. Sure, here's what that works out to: 3.03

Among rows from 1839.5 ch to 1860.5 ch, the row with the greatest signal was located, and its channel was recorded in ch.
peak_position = 1858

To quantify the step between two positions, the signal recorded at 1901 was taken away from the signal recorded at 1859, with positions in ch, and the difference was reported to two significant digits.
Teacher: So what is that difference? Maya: -1.4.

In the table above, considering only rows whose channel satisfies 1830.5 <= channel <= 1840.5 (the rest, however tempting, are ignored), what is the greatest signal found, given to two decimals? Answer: 19.18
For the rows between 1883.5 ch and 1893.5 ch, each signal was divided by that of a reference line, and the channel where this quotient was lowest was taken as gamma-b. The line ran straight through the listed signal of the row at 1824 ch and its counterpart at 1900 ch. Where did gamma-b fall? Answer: 1893 ch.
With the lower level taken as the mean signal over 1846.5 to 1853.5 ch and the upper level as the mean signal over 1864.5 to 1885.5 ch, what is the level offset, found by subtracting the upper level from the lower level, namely -2.4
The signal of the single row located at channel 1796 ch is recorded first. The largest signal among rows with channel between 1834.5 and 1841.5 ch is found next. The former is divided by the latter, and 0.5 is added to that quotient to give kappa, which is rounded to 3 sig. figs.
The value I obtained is 1.76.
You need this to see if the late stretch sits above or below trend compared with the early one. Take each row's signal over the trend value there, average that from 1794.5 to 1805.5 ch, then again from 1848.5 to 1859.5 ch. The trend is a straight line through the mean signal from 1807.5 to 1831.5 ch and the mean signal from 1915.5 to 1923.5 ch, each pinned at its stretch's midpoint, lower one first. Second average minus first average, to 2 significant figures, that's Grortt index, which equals -0.31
